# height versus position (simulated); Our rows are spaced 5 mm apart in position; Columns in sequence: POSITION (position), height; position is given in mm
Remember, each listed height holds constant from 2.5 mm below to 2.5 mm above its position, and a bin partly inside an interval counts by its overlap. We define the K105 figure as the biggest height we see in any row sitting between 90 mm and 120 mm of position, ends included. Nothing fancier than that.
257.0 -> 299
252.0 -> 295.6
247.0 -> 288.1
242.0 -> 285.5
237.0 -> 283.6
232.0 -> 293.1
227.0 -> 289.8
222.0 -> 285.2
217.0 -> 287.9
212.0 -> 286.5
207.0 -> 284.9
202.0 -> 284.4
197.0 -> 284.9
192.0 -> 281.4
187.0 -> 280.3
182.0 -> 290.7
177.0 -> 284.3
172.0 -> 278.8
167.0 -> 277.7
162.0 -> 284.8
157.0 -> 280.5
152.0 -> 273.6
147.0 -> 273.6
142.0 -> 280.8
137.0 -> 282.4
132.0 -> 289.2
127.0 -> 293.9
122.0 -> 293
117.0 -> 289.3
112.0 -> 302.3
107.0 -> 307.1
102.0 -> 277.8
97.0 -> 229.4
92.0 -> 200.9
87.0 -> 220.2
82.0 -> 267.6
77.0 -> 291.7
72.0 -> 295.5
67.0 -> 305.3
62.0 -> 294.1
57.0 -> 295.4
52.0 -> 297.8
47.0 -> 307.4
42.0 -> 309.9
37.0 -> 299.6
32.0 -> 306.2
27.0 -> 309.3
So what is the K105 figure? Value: 307.1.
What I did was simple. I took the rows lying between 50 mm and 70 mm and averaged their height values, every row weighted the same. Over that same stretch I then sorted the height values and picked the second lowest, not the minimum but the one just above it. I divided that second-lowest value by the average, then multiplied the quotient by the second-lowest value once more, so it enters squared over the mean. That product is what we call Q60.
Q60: 293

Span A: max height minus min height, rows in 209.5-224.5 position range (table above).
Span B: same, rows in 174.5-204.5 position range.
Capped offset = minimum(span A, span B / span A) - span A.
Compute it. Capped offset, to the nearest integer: 0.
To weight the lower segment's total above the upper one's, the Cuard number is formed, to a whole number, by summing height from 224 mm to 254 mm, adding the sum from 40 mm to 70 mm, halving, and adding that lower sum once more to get 3583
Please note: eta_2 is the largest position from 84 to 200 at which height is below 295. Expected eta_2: 197.0 mm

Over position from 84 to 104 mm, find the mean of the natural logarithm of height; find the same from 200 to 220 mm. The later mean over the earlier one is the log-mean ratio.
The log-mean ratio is 1.04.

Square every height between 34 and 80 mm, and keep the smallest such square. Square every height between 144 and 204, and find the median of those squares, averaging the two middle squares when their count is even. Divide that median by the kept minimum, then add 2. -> 2.93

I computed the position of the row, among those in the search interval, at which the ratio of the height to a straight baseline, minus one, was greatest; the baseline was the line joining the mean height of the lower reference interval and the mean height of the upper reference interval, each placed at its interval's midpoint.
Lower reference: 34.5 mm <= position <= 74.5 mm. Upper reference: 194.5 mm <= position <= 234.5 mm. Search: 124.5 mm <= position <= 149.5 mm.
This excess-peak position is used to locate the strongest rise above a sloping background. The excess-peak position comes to 127.0 mm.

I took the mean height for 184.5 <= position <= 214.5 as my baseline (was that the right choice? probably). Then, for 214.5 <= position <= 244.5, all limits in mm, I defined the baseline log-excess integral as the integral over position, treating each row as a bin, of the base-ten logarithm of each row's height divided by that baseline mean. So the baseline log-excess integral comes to 0.2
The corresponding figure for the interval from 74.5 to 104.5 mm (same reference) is -1.9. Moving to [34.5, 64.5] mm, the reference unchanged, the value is 0.8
